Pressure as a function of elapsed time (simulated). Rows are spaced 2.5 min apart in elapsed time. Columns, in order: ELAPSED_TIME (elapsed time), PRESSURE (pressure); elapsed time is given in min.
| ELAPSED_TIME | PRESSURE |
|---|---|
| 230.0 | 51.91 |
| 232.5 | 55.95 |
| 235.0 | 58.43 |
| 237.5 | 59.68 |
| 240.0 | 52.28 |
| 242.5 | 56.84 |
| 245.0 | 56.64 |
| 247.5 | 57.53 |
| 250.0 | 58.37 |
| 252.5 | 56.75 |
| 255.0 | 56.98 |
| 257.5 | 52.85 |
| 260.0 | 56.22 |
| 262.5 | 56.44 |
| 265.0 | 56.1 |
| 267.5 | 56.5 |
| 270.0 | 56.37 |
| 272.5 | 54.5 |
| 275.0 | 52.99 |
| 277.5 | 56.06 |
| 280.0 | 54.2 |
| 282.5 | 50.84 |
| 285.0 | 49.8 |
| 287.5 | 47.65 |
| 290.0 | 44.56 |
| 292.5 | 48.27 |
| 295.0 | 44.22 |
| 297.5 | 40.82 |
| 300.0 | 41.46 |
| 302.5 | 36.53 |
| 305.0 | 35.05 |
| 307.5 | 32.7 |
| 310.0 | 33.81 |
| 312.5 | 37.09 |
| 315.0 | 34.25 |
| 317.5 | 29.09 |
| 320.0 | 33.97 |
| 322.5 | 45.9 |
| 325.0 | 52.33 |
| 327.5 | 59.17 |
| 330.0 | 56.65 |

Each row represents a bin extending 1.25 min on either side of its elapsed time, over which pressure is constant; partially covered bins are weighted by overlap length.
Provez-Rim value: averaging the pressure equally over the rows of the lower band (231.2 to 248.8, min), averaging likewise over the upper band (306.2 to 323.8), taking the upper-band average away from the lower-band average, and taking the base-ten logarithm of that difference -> 1.3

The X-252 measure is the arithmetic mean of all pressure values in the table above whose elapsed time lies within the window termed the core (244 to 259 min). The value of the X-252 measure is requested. 57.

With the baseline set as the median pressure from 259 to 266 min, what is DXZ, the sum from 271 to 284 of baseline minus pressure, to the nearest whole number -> 13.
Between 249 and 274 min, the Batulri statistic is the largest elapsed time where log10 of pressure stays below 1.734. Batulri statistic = 257.5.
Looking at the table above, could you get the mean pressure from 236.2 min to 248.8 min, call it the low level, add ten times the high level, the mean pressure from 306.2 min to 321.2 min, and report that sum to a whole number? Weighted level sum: 391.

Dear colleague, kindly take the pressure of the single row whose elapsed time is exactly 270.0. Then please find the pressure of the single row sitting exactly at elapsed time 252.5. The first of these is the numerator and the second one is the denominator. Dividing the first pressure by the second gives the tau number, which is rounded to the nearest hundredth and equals 0.99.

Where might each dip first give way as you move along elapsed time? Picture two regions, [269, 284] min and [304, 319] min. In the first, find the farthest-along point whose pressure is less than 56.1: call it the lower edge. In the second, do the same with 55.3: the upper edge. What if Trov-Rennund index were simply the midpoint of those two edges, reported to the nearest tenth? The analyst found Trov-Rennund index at 300.0 min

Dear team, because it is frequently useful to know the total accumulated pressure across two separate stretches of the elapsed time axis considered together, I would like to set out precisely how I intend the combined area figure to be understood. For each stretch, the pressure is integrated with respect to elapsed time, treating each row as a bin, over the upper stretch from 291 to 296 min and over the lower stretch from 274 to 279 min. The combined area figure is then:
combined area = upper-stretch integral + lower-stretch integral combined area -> 504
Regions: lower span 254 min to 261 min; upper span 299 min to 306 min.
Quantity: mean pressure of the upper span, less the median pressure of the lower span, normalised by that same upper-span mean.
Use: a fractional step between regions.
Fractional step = -0.49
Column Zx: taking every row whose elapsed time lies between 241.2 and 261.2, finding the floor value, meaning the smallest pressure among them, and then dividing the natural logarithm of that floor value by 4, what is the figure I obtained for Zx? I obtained 0.99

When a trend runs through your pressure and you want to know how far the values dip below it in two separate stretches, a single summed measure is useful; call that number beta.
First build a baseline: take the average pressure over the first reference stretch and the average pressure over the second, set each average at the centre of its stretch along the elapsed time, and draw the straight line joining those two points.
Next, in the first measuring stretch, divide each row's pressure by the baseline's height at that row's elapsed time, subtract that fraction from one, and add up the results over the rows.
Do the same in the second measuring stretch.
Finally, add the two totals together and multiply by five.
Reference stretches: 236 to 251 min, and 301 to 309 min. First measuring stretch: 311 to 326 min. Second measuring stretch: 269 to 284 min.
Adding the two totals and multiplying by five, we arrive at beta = -15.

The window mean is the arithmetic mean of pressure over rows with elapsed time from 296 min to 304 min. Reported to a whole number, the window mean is 40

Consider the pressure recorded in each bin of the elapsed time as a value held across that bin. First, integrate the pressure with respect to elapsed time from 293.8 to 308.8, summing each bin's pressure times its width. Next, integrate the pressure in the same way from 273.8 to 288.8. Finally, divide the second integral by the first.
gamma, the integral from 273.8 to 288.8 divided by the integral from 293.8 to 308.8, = 1.35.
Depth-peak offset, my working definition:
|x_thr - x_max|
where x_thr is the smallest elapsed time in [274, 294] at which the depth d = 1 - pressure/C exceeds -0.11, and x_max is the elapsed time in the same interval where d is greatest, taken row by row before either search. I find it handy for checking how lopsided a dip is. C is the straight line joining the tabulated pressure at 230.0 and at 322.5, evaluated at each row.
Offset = 15 min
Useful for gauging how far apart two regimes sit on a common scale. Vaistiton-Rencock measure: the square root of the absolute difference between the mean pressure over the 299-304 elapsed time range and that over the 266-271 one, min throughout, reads 4.2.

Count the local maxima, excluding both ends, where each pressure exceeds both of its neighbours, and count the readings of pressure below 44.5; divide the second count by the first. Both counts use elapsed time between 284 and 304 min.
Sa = 2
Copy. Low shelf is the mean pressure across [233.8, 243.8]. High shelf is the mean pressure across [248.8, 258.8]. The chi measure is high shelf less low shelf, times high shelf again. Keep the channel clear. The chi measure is -32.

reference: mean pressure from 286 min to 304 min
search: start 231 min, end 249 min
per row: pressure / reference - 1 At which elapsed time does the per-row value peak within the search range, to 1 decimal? 237.5 min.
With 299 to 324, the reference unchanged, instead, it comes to 322.5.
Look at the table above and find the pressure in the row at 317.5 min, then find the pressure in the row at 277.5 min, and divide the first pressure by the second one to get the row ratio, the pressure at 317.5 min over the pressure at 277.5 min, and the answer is 0.52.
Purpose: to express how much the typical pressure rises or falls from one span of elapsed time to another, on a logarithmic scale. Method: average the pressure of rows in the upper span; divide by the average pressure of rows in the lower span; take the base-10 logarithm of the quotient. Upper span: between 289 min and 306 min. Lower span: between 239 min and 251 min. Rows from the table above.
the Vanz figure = -0.13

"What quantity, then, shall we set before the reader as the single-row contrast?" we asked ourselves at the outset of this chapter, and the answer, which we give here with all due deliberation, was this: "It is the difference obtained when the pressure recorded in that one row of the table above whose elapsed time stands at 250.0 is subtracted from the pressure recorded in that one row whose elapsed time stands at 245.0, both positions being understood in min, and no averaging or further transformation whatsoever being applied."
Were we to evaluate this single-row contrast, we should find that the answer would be -1.7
